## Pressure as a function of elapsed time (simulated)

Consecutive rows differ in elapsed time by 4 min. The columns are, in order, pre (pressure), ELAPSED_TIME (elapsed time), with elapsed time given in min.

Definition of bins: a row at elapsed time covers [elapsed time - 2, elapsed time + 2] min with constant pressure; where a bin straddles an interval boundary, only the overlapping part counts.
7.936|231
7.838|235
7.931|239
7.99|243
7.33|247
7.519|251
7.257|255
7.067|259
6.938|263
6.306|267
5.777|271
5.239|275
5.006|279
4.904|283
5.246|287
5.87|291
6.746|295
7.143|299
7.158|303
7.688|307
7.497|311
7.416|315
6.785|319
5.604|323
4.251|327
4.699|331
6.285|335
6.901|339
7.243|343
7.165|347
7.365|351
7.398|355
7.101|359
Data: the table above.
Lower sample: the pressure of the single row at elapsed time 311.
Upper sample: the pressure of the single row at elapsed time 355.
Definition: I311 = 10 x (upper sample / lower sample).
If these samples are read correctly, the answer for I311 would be 9.9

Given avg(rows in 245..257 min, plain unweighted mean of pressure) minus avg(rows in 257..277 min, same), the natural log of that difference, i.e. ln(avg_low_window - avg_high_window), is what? 0.1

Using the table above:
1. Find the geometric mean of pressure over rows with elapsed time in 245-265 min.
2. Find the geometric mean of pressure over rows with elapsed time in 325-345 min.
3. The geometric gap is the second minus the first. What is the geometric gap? -1.5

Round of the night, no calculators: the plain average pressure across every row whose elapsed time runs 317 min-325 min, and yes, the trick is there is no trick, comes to 6.2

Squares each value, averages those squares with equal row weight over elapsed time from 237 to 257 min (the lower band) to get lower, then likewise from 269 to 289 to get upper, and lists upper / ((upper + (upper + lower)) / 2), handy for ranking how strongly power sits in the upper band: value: 0.49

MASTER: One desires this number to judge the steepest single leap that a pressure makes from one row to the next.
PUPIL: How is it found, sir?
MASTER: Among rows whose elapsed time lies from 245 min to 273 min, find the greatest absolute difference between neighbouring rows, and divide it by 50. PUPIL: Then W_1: 0.013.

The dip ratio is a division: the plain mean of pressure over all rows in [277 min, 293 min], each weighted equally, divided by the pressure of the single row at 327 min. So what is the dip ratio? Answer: 1.24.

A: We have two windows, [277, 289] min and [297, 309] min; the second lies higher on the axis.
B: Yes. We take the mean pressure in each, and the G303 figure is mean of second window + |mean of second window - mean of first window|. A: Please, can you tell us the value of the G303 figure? 9.6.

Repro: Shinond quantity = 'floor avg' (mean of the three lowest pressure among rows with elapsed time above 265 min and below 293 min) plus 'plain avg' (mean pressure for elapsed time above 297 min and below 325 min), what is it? 12.1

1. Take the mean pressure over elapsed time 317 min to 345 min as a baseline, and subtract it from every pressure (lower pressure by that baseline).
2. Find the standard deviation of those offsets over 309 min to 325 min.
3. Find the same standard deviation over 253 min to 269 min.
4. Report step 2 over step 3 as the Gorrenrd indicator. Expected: 2.1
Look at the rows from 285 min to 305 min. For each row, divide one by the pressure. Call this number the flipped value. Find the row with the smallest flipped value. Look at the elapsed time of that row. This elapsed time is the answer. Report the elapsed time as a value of 303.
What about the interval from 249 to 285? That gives 251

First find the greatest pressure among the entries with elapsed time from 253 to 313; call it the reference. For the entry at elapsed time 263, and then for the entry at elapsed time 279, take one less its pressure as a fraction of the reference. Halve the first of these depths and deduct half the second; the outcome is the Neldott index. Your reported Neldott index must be -0.13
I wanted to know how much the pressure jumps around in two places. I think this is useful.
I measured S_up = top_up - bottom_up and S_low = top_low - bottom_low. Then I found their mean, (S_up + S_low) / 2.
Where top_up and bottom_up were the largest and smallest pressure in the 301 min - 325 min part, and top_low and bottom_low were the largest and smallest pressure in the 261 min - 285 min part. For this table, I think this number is 2.1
